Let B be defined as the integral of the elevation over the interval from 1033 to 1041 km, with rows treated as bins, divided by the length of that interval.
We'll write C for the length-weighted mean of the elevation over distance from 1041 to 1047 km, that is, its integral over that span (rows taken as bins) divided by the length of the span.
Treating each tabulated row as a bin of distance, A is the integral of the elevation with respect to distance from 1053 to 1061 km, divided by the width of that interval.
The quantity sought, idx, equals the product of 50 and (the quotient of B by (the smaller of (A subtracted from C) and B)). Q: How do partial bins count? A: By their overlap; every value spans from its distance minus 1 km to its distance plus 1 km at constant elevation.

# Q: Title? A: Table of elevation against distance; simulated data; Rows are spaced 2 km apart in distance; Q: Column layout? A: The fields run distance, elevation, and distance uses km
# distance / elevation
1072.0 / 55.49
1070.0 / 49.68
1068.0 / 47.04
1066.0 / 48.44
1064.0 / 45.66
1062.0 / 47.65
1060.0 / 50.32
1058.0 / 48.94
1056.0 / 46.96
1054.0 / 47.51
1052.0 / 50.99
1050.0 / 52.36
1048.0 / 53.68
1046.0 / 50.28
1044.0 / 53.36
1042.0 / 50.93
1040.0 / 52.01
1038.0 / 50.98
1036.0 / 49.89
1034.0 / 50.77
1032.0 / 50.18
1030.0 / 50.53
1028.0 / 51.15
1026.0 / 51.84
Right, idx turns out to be 824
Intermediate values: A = 48.4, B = 50.9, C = 51.5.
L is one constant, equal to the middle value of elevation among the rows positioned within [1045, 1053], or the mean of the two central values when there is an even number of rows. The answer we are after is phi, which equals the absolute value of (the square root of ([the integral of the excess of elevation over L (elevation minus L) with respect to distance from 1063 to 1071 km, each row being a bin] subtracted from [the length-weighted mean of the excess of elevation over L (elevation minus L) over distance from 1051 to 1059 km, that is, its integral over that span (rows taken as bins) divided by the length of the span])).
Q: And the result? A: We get 5.4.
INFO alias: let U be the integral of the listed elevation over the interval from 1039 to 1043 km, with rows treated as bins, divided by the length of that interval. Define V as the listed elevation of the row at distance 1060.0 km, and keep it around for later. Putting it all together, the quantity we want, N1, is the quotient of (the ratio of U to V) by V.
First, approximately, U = 51.5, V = 50.32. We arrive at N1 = 0.0203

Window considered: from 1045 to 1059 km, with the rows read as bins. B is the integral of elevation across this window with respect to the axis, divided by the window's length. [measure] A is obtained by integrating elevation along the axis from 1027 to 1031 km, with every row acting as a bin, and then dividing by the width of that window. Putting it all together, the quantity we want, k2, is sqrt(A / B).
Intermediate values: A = 50.8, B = 50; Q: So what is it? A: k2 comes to 1.01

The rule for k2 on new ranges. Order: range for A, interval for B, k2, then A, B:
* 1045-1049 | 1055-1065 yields 1.04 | 52.0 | 48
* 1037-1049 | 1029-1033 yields 1.01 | 51.9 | 50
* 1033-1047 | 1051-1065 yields 1.03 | 51.2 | 48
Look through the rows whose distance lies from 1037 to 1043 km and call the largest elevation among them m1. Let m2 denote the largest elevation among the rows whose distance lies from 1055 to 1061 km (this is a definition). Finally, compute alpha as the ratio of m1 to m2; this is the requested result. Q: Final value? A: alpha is 1.03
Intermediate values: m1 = 52.01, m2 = 50.32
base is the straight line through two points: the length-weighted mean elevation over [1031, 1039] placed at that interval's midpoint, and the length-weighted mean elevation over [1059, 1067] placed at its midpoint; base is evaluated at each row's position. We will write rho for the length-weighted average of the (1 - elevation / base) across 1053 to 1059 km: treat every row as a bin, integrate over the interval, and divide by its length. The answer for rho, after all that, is 0.017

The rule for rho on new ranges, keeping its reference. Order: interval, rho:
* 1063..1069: 0.015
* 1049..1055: -0.027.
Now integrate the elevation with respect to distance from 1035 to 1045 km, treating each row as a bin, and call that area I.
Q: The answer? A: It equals 514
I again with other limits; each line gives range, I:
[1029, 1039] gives 505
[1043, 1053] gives 521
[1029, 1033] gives 201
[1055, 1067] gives 576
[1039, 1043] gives 206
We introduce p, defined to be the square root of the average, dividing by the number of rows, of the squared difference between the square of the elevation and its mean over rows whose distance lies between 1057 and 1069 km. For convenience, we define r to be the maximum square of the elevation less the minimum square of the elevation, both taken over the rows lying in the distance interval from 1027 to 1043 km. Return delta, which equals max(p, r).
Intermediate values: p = 141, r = 216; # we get 216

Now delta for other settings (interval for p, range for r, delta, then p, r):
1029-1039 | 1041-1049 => 353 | 40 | 353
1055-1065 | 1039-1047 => 319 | 154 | 319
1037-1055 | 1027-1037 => 176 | 176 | 127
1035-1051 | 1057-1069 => 447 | 135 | 447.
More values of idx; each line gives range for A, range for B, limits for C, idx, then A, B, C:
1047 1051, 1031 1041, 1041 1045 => -2901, 53.0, 50.8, 52.1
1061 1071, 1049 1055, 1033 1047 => 722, 47.7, 50.3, 51.2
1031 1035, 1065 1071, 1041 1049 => 1524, 50.5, 48.4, 52.1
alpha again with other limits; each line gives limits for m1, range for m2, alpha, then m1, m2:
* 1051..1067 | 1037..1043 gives 0.98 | 50.99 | 52.01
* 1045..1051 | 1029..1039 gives 1.05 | 53.68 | 50.98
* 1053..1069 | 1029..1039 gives 0.99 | 50.32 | 50.98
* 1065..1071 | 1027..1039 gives 0.97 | 49.68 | 51.15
